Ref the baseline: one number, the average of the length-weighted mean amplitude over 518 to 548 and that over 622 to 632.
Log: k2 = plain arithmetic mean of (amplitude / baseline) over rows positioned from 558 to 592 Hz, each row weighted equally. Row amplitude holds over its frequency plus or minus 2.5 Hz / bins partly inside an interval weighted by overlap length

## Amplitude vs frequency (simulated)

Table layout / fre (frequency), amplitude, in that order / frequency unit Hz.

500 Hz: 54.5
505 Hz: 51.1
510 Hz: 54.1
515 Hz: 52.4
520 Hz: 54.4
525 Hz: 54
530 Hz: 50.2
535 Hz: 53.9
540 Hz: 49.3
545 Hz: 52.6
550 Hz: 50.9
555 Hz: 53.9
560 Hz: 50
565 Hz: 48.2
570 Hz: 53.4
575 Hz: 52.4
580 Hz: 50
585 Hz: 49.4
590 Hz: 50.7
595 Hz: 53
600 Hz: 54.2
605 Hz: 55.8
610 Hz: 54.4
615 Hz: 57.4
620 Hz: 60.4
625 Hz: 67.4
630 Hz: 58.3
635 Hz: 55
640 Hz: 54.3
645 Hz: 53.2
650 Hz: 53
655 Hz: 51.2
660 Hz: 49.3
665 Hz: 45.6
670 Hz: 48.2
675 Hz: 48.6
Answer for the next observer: 0.88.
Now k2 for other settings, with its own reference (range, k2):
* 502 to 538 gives 0.92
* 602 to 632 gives 1.02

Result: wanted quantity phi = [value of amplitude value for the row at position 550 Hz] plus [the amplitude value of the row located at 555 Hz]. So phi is 105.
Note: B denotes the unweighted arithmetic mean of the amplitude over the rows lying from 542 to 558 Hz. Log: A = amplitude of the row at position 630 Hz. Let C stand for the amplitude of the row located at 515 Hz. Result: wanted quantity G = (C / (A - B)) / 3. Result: 3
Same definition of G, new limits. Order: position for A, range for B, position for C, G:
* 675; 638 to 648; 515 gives -3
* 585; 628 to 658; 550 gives -4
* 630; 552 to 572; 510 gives 3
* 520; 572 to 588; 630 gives 5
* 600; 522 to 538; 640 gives 12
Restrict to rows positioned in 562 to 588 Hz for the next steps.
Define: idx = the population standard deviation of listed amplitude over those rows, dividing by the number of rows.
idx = 1.9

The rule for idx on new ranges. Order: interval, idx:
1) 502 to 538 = 1.5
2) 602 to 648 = 4.1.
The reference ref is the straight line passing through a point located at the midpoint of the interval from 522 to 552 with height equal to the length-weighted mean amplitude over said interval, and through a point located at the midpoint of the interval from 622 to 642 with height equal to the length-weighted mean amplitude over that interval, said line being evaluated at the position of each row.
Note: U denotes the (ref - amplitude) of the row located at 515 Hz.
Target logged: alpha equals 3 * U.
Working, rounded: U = -2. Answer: -6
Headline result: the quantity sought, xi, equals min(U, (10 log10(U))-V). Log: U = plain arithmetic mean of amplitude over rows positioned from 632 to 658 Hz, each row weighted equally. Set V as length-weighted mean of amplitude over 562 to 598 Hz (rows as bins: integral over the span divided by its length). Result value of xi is -33.8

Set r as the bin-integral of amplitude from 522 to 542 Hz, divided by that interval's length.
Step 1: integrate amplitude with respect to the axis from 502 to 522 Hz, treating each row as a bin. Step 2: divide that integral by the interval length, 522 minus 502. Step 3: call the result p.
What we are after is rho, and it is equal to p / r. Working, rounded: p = 53.0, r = 52.0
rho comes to 1.02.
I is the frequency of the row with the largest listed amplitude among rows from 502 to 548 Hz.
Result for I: 520 Hz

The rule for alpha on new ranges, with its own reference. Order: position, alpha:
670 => 41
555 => -2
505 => -5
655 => 28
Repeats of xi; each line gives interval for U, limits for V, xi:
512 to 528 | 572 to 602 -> -34.3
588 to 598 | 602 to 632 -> -41.7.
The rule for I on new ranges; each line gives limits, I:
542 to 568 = 555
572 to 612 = 605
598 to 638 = 625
